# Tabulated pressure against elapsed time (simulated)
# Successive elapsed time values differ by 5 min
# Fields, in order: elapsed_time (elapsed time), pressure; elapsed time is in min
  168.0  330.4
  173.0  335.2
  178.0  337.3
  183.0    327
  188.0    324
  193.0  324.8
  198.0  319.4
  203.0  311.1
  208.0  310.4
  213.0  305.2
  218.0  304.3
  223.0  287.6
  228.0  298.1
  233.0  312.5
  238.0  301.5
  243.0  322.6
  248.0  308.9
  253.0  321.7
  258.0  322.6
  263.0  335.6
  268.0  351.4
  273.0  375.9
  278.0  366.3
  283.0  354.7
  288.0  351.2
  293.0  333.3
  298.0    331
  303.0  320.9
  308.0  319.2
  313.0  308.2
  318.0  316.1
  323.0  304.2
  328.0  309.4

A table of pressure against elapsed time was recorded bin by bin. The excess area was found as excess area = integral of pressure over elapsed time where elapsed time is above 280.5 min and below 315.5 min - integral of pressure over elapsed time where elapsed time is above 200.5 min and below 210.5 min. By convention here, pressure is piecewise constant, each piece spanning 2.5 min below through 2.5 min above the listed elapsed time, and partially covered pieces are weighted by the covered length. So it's 8485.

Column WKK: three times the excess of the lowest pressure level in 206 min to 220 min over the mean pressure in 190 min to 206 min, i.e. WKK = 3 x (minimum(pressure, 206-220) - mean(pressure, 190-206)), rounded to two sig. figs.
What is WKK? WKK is -42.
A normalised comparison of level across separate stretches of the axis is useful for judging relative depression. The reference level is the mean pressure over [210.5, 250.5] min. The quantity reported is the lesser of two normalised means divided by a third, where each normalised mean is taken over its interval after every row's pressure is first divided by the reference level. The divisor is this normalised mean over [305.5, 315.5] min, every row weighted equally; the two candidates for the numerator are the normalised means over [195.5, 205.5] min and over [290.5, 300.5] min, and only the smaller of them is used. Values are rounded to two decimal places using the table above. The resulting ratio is 1.00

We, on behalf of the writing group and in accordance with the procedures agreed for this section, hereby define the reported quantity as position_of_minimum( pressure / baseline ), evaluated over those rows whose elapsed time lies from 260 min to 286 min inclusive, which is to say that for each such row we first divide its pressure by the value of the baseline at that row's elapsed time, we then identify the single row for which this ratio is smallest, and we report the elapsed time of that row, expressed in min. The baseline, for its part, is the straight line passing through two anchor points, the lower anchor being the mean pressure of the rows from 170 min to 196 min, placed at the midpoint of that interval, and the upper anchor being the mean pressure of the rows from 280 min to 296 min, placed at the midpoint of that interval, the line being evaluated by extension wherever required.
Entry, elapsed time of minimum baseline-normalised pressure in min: 263.0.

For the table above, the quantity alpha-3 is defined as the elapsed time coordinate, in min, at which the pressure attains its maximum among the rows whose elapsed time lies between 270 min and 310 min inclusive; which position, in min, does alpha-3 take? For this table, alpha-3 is 273.0 min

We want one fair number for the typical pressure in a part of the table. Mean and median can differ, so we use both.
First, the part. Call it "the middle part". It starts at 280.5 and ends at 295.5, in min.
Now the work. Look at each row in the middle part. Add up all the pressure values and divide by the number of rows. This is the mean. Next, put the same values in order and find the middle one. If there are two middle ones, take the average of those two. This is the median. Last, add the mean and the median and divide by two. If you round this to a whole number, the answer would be 349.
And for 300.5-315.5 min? 318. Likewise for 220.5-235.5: 299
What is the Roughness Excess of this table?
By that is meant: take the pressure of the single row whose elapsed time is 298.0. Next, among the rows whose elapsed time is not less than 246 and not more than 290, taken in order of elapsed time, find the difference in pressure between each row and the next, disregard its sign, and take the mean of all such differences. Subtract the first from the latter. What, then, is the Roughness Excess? -320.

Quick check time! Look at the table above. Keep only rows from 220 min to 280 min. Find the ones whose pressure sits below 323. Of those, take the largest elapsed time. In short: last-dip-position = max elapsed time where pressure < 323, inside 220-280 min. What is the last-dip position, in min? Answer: 258.0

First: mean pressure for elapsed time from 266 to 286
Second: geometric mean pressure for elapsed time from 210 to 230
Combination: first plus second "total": 661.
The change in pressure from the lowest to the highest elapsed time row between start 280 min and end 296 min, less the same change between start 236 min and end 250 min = -28.8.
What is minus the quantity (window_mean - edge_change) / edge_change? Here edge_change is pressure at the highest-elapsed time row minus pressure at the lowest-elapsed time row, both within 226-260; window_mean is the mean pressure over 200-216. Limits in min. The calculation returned -12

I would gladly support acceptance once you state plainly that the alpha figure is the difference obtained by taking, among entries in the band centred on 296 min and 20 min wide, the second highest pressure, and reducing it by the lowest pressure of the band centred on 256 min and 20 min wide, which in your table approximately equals 24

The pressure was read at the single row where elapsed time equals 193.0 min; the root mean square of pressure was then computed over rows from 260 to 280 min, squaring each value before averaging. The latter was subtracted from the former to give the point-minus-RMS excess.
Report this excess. -33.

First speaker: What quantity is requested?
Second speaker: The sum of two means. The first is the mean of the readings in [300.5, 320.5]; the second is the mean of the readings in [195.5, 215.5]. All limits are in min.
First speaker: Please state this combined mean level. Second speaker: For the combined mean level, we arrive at 628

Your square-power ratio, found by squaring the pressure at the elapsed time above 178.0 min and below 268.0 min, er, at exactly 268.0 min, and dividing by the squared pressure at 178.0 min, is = 1.09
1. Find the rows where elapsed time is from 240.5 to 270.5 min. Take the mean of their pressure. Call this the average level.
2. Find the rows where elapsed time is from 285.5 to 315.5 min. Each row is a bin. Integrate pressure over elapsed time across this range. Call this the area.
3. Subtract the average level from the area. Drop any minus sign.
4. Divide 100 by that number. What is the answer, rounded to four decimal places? 0.0105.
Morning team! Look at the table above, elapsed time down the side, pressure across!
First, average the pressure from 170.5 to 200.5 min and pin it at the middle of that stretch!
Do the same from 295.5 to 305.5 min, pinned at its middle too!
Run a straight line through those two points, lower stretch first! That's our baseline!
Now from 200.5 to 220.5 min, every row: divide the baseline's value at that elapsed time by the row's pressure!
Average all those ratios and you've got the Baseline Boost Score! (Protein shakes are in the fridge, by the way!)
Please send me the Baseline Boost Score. 1.06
